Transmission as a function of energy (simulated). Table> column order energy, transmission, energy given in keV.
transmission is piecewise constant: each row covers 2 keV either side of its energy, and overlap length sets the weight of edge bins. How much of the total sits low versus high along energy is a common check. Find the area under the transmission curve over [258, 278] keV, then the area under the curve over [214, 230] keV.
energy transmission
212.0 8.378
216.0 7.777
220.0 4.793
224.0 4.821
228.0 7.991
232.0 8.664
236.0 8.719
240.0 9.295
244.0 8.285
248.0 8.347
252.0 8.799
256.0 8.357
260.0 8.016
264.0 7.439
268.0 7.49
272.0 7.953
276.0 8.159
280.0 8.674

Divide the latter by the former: 0.65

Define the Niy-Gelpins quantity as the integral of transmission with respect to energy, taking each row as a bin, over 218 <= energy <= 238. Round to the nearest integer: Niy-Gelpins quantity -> 140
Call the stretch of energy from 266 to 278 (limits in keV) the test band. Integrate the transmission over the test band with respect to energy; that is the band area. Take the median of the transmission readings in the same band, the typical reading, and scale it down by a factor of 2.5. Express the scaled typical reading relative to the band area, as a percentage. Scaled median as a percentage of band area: 3.37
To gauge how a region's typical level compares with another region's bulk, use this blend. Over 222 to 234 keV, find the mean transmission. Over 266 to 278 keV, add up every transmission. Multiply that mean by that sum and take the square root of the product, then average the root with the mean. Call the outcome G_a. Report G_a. 10.1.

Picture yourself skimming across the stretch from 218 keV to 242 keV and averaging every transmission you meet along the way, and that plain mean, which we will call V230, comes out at 7.38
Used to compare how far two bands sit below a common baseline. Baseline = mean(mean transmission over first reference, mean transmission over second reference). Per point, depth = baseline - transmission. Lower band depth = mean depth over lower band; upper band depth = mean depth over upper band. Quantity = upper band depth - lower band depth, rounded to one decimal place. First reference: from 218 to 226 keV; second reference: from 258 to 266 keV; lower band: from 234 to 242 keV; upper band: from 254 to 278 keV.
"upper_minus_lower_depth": 1.1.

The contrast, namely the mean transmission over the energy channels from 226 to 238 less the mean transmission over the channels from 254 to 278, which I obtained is 0.56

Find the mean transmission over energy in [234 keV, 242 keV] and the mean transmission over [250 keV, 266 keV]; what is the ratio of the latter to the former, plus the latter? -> 9.1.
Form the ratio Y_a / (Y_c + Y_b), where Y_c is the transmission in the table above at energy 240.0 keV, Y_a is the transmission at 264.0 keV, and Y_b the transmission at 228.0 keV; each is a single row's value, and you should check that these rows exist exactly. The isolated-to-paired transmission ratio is 0.43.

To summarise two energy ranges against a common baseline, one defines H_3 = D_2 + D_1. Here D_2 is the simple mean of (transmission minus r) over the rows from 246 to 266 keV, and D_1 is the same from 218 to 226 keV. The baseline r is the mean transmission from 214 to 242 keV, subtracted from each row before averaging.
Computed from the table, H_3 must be -1.9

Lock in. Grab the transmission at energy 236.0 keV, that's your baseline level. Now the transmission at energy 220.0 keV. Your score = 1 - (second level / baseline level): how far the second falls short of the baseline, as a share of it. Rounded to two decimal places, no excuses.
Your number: 0.45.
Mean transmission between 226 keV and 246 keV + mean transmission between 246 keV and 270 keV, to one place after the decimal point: 16.7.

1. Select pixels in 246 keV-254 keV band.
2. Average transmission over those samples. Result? 8.57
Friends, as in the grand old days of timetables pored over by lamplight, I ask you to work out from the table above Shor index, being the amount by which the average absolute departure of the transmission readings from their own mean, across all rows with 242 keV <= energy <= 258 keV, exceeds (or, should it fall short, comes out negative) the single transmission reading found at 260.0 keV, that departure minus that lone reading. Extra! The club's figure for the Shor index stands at -7.8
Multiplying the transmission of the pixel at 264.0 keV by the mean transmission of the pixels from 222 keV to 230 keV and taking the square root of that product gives 6.90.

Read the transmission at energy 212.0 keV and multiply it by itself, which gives 70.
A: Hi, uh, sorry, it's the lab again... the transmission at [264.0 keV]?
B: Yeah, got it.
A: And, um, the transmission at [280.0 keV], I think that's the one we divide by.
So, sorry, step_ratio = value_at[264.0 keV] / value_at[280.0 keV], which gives 0.86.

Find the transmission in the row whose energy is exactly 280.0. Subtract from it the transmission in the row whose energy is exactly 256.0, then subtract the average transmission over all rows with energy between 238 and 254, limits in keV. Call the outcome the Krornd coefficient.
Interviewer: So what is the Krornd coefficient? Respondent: -8.36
